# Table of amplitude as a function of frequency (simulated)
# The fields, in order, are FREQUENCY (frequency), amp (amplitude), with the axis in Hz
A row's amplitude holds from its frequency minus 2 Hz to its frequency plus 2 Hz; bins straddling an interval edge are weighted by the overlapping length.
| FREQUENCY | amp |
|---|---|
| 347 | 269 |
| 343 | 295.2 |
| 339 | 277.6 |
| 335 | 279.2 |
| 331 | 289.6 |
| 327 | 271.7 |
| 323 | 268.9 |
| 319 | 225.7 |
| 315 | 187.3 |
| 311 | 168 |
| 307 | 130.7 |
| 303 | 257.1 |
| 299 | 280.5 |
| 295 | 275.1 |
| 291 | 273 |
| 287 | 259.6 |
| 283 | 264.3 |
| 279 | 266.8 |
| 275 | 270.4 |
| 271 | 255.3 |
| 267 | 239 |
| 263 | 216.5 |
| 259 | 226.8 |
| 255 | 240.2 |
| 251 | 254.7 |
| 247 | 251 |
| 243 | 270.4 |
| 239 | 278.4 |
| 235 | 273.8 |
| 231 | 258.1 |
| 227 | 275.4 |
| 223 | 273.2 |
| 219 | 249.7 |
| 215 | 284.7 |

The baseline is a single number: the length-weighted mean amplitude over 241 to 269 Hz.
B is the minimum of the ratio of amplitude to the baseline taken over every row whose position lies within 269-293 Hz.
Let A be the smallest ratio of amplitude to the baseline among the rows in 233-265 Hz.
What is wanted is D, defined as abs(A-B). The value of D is 0.16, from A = 0.89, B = 1.05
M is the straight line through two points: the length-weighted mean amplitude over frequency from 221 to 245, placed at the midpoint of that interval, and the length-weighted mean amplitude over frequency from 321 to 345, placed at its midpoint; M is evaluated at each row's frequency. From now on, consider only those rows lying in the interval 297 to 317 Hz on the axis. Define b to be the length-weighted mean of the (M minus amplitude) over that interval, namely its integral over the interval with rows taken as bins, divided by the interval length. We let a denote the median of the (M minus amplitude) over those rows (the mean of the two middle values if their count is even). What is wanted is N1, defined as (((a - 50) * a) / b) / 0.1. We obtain 517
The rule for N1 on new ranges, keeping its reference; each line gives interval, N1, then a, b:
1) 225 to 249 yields 3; 0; 4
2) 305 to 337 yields -111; 32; 52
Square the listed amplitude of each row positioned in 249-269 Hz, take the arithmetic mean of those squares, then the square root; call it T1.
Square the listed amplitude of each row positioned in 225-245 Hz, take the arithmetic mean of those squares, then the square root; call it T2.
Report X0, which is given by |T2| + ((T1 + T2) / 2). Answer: 525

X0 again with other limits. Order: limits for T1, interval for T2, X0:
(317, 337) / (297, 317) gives 452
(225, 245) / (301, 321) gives 434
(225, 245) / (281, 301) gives 542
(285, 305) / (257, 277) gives 498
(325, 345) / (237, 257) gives 530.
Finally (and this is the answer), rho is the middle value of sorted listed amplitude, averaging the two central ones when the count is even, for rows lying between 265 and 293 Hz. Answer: 264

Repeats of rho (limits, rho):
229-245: 272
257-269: 227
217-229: 273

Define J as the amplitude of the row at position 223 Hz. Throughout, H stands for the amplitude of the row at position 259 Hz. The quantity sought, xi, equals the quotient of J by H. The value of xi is 1.2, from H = 226.8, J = 273.2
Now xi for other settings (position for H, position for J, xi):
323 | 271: 0.9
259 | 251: 1.1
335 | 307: 0.5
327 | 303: 0.9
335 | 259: 0.8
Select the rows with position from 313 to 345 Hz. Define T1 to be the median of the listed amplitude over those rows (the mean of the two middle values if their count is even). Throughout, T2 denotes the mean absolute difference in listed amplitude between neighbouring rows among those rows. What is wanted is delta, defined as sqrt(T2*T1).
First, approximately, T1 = 275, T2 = 19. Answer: 72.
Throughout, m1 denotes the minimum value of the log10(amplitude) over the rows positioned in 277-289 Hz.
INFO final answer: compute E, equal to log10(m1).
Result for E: 0.383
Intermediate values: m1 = 2.41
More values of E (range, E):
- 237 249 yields 0.380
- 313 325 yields 0.357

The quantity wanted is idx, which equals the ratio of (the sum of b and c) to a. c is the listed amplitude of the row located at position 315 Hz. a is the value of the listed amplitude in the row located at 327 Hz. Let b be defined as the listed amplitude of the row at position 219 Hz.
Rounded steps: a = 271.7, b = 249.7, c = 187.3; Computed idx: 1.6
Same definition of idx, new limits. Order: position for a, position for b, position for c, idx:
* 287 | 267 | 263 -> 1.8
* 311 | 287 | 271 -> 3.1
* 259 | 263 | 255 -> 2.0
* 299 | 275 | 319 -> 1.8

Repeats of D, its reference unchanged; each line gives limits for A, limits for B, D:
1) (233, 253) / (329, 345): 0.11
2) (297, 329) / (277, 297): 0.53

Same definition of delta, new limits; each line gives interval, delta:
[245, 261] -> 51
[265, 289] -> 47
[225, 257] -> 56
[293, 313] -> 111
